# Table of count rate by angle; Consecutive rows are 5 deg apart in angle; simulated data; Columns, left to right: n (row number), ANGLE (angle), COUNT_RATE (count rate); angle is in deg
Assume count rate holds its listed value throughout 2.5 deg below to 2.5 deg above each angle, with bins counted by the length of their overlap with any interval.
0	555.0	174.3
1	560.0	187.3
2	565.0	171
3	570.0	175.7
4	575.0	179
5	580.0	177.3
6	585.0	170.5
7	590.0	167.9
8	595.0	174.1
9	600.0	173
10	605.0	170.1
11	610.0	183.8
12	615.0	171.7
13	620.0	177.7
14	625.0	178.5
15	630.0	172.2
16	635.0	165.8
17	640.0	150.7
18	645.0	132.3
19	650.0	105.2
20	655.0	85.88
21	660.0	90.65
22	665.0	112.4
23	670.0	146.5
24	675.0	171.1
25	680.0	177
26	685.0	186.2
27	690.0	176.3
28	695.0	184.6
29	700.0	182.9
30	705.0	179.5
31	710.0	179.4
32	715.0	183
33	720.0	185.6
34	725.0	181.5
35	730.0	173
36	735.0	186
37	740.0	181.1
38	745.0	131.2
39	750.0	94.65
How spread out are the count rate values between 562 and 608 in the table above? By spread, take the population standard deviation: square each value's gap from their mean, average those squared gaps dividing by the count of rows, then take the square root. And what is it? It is 3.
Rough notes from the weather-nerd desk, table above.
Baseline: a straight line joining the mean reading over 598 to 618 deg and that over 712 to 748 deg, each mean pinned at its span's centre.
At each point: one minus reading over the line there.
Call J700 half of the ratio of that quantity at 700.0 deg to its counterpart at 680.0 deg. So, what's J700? 2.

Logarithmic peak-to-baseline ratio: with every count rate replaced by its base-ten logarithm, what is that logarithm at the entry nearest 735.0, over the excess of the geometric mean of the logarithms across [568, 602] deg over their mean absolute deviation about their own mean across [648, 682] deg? 1.07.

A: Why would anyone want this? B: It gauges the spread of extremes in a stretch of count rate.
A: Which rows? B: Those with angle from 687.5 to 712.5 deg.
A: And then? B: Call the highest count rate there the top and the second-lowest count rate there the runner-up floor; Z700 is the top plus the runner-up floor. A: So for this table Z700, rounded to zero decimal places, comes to 364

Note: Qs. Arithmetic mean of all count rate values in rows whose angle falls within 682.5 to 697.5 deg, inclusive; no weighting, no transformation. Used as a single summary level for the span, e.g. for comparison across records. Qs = 182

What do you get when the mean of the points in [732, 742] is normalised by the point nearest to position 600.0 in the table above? 1.06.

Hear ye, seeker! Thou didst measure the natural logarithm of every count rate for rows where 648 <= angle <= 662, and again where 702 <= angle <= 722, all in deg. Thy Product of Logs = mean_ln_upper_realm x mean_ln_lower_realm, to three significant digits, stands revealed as 23.6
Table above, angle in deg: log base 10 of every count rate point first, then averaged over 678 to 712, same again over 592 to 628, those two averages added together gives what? 4.50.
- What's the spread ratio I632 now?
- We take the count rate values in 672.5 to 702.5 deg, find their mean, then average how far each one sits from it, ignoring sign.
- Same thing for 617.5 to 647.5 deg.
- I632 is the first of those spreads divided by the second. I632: 0.3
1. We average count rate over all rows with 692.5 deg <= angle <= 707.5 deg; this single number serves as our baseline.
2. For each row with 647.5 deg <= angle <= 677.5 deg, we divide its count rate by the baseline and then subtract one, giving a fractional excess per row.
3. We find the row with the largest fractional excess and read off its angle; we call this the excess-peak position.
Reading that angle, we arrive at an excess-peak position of 675.0 deg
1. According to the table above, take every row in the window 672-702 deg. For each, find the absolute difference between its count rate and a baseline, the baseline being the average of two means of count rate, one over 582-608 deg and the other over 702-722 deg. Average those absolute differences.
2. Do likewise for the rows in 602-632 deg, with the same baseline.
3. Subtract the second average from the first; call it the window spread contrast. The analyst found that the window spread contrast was 1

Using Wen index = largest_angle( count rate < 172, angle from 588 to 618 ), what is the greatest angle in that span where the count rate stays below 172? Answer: 615.0 deg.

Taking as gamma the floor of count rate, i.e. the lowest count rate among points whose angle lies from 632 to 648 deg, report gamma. 132.3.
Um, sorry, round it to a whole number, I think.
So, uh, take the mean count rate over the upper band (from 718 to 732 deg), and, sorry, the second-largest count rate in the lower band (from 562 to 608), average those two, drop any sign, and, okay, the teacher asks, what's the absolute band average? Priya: 179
